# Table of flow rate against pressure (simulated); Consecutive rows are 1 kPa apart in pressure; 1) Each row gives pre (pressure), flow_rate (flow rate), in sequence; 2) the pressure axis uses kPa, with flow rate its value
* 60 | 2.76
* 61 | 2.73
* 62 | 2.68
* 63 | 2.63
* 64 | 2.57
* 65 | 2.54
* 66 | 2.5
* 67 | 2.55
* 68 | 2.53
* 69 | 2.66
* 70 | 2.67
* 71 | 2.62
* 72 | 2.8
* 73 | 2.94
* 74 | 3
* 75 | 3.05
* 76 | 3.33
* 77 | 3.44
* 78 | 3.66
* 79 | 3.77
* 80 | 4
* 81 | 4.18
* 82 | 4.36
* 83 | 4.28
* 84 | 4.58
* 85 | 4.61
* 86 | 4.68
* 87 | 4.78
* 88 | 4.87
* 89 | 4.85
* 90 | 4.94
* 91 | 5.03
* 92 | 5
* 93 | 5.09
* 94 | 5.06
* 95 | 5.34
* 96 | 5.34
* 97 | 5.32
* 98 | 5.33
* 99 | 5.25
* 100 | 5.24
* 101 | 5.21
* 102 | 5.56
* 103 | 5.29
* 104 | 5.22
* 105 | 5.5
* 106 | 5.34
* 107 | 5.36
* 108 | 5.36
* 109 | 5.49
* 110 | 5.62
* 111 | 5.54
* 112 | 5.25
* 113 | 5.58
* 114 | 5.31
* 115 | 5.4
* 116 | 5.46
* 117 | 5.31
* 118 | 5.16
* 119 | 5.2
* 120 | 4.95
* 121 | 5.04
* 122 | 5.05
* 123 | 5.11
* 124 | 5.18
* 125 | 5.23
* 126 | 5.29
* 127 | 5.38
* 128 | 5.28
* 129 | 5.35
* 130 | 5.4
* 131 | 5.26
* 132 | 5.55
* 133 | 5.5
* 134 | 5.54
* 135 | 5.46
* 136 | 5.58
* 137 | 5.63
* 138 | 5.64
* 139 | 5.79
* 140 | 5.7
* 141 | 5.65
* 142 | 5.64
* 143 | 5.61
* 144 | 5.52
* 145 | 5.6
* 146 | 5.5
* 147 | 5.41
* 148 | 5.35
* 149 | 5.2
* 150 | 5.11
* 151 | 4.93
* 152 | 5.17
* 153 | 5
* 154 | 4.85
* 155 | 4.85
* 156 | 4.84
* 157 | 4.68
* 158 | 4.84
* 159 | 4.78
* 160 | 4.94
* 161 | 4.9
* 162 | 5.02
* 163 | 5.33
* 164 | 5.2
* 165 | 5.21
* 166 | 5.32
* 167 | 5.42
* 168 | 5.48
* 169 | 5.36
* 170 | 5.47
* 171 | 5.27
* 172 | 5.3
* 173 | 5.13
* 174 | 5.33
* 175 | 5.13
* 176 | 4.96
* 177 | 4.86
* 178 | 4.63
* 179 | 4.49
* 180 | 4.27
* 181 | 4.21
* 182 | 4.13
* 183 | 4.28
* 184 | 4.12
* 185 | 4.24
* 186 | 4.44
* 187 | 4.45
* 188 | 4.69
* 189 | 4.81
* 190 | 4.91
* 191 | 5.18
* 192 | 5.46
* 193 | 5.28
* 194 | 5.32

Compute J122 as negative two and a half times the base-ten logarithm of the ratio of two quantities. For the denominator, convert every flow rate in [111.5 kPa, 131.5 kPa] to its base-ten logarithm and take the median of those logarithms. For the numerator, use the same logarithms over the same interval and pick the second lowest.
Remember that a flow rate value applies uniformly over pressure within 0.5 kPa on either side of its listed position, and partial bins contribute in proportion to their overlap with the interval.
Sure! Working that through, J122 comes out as 0.030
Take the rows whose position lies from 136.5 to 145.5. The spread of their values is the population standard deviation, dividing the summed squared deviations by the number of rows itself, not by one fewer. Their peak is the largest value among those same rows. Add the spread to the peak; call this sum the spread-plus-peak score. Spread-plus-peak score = 5.86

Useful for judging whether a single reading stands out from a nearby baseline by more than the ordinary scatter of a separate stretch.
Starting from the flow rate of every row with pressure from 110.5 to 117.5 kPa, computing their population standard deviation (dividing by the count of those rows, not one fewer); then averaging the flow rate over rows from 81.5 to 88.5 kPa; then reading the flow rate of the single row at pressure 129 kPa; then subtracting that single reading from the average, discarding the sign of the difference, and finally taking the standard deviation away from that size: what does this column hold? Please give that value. 0.64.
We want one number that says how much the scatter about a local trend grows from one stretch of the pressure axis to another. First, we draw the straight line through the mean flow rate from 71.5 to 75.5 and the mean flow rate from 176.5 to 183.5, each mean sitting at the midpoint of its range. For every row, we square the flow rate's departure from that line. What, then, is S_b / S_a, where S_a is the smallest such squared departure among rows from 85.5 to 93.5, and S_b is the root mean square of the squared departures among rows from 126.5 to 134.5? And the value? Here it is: 1.2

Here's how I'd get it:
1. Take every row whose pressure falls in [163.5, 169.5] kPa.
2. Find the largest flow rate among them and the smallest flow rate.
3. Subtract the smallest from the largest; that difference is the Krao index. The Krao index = 0.28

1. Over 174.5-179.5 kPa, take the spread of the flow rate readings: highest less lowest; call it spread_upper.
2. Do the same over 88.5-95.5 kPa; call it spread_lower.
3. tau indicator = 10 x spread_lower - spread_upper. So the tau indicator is 4.3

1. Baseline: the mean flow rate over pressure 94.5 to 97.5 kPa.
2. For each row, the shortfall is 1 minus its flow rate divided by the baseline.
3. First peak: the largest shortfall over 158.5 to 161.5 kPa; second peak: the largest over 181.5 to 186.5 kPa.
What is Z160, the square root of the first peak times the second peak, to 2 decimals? 0.15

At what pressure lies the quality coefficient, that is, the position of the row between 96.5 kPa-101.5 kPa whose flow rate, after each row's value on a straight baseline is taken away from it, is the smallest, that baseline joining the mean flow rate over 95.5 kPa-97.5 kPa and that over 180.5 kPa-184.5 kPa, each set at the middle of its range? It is 101 kPa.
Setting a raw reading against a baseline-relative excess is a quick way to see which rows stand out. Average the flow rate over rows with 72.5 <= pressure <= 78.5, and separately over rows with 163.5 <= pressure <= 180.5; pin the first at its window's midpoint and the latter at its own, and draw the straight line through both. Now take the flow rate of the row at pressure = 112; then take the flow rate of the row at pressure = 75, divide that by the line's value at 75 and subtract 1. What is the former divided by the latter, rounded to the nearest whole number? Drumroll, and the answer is -96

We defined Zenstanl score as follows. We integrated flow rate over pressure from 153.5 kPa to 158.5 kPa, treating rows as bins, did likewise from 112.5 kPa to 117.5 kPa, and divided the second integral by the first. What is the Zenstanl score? 1.12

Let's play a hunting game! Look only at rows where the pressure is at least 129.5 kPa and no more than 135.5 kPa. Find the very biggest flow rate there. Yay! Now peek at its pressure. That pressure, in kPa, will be 132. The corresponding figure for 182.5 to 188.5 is 188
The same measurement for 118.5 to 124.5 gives 119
